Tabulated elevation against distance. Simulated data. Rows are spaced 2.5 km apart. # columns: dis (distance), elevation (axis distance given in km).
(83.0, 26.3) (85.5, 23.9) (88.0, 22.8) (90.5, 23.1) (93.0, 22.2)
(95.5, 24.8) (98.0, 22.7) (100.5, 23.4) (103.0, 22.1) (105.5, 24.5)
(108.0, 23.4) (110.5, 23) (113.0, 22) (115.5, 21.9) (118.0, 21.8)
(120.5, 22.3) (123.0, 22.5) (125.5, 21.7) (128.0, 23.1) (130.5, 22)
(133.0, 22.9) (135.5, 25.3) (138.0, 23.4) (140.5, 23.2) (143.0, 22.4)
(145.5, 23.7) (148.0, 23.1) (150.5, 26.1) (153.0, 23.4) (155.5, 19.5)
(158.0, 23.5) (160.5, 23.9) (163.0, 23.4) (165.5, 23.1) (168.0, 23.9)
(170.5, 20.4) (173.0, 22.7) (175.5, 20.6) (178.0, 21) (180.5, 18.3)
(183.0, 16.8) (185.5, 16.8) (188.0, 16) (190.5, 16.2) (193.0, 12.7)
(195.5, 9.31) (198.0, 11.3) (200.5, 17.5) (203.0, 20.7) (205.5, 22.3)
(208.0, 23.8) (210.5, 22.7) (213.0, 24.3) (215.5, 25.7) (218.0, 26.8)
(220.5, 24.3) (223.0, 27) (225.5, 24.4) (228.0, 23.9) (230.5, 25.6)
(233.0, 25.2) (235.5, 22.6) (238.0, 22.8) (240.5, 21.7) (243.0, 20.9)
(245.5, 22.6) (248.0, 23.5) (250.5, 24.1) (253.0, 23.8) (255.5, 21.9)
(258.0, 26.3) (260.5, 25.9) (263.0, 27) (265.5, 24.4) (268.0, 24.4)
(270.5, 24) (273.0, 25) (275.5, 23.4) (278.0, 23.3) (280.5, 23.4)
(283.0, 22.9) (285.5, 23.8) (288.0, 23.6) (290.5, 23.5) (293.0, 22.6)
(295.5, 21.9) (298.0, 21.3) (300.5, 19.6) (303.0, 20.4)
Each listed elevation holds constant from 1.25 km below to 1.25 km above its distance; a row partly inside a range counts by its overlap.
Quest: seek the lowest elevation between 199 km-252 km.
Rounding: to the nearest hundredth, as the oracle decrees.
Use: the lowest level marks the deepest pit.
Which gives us 17.50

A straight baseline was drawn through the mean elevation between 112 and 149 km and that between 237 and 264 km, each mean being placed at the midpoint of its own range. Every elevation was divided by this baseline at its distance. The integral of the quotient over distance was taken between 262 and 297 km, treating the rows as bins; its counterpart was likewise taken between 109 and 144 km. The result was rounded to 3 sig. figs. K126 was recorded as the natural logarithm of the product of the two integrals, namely 7.10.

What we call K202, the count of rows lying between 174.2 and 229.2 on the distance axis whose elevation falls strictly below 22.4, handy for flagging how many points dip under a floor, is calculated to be 13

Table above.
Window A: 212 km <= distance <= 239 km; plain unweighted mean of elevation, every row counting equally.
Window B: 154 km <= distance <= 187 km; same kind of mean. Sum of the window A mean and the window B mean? 45.9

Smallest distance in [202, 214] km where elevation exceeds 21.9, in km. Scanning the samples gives 205.5 km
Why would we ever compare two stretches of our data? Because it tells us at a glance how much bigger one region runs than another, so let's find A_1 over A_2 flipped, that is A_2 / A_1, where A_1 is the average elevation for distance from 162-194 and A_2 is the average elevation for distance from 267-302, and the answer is 1.19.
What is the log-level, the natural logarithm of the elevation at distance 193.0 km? 2.54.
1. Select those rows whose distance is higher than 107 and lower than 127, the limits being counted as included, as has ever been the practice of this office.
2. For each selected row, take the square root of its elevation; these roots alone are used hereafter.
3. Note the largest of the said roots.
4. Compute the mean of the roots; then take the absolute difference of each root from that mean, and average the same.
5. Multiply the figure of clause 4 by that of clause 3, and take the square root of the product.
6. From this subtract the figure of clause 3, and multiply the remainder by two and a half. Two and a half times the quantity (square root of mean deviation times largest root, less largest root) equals -10.9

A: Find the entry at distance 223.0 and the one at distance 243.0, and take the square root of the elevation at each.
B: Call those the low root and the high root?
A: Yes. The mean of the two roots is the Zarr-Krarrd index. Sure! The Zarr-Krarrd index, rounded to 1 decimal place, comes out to 4.9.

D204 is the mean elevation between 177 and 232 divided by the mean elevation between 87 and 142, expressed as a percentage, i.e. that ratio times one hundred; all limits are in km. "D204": 89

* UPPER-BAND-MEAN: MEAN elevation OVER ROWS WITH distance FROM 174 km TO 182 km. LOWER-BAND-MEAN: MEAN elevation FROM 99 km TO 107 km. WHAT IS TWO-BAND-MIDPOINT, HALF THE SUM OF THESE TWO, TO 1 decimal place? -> 21.6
